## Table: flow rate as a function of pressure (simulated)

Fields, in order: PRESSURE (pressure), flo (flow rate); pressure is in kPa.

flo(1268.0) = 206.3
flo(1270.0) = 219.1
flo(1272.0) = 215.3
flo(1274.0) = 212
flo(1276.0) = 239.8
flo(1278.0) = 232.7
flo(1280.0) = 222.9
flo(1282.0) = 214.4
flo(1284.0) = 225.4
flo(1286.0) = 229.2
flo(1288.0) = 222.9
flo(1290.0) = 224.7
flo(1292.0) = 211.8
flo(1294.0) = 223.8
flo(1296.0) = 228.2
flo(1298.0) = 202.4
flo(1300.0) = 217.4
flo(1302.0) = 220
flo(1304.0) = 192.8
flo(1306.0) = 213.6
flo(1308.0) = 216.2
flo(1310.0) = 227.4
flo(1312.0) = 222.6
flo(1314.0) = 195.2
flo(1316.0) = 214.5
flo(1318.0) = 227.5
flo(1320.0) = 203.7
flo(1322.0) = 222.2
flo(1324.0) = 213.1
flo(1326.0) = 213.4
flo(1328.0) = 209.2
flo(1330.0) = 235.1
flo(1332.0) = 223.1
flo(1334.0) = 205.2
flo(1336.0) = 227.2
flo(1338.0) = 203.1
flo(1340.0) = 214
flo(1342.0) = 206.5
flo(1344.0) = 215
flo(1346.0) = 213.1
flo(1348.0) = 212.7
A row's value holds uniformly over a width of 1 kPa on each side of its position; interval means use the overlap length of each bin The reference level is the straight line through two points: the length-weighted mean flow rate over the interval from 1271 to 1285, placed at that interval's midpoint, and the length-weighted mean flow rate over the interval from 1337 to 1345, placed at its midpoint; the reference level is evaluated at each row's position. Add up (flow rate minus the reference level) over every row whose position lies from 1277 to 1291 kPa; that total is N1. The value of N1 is 19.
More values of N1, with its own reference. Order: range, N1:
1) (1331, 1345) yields 22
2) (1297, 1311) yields -34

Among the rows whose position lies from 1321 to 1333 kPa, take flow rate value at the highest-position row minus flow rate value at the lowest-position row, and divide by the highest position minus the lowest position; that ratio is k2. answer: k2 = 0.1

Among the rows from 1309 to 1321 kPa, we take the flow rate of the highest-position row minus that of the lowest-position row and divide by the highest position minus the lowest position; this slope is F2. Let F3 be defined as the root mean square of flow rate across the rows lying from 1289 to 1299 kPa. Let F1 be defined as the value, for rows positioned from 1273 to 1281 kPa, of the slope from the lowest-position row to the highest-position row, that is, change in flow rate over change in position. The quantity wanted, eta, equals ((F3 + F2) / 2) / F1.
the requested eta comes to 59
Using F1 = 2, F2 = -2.4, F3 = 218.4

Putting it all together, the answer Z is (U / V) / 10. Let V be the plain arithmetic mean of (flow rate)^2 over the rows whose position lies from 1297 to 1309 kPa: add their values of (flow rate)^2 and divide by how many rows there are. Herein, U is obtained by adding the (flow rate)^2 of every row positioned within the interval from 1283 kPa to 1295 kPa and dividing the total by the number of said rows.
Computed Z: 0.112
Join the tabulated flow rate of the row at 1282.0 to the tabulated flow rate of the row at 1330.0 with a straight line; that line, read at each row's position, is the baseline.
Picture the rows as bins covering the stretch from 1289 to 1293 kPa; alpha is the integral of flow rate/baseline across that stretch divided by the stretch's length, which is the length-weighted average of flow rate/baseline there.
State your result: 1.00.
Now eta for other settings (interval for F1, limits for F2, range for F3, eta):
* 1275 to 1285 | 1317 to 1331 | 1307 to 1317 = -60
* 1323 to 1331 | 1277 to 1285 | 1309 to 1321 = 29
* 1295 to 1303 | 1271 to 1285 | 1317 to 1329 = -79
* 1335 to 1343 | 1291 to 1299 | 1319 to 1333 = -31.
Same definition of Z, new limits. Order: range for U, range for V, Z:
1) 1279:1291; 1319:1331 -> 0.107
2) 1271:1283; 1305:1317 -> 0.108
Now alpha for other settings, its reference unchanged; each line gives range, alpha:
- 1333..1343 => 0.89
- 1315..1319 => 0.96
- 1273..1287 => 1.05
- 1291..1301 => 0.98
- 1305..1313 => 0.97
